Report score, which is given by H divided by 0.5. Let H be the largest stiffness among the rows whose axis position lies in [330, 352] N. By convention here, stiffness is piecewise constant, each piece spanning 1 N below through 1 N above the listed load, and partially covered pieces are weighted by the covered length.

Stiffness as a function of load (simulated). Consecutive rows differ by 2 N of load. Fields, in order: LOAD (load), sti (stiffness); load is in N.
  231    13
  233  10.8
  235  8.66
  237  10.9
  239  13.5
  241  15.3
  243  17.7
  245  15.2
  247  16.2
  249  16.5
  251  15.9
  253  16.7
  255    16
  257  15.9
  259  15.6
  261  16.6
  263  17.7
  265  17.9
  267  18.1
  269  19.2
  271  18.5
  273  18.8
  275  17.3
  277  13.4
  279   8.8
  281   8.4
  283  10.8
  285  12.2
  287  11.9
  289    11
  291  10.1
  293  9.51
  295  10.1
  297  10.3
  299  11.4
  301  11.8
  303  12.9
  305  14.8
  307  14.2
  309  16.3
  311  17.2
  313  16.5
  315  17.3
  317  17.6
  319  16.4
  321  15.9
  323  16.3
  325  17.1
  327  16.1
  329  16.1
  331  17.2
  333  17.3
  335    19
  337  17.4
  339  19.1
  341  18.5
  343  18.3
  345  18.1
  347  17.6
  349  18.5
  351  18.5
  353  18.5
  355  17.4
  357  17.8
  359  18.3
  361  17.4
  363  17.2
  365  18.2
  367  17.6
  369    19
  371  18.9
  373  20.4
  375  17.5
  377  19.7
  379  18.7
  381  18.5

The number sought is 38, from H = 19.1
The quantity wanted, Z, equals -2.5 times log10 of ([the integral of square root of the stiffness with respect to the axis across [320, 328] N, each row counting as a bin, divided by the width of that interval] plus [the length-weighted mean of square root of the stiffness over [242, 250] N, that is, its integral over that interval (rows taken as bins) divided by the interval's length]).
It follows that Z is -2.27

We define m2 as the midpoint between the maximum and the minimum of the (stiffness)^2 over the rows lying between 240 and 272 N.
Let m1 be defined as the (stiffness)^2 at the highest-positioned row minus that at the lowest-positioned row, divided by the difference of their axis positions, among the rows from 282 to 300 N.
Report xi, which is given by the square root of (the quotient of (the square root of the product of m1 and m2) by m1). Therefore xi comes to 4.4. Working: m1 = 0.8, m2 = 300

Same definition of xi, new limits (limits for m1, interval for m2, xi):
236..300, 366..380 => 6.7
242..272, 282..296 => 3.3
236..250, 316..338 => 2.2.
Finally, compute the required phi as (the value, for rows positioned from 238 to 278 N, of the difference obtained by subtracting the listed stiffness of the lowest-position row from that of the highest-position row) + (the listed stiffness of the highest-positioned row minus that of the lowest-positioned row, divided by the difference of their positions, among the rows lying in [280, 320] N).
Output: 0.1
